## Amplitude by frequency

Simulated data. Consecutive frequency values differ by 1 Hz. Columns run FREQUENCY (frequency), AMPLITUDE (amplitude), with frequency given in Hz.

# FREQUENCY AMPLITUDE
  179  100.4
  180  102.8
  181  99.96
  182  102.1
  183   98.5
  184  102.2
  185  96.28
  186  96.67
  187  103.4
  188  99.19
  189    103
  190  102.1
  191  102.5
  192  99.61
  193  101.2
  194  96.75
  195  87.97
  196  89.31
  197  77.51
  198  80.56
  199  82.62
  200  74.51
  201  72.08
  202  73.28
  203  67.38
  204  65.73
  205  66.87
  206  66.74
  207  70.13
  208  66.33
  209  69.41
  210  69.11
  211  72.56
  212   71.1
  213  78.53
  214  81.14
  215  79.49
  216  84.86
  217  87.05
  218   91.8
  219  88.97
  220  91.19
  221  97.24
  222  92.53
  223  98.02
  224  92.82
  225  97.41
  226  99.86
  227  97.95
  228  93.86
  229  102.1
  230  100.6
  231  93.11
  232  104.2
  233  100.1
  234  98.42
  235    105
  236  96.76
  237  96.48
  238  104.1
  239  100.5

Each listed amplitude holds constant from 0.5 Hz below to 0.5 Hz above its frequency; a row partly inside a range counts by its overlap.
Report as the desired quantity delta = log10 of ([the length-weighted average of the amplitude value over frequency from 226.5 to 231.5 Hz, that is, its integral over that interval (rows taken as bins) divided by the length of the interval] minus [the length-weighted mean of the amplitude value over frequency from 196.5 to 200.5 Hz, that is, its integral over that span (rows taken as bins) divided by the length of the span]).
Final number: 1.27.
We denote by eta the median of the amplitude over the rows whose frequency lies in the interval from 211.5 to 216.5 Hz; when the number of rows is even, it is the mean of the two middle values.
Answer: 79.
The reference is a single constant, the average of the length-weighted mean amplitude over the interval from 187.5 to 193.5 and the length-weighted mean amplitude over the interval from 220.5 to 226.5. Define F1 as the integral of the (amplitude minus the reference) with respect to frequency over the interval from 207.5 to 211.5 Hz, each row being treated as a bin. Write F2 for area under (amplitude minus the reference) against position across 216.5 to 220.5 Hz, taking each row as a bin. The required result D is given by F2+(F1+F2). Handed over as -190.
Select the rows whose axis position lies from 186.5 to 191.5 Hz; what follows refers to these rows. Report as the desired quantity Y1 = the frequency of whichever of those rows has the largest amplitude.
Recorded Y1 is 187 Hz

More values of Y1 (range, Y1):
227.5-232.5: 232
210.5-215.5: 214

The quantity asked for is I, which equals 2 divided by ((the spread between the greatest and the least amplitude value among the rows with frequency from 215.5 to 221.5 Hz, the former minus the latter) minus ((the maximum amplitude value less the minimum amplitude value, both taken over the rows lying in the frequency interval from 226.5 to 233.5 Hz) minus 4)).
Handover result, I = 0.4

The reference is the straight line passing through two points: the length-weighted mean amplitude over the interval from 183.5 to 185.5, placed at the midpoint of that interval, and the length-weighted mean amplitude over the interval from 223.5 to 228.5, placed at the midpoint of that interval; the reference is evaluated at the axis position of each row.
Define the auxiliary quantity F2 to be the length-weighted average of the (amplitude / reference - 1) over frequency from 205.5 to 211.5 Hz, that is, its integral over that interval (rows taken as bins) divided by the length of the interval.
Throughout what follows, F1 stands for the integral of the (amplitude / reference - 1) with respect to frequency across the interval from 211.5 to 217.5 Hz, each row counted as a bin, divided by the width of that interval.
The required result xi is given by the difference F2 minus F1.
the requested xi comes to -0.12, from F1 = -0.17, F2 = -0.29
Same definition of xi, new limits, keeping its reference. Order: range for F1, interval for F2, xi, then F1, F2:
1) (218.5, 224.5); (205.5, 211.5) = -0.26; -0.03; -0.29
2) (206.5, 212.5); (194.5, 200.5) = 0.12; -0.28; -0.17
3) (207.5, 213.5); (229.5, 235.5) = 0.31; -0.27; 0.04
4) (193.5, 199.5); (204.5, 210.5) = -0.17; -0.13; -0.30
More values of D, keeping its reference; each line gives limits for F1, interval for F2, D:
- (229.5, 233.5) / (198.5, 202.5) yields -182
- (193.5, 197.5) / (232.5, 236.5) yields -33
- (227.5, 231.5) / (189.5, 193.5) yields 15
